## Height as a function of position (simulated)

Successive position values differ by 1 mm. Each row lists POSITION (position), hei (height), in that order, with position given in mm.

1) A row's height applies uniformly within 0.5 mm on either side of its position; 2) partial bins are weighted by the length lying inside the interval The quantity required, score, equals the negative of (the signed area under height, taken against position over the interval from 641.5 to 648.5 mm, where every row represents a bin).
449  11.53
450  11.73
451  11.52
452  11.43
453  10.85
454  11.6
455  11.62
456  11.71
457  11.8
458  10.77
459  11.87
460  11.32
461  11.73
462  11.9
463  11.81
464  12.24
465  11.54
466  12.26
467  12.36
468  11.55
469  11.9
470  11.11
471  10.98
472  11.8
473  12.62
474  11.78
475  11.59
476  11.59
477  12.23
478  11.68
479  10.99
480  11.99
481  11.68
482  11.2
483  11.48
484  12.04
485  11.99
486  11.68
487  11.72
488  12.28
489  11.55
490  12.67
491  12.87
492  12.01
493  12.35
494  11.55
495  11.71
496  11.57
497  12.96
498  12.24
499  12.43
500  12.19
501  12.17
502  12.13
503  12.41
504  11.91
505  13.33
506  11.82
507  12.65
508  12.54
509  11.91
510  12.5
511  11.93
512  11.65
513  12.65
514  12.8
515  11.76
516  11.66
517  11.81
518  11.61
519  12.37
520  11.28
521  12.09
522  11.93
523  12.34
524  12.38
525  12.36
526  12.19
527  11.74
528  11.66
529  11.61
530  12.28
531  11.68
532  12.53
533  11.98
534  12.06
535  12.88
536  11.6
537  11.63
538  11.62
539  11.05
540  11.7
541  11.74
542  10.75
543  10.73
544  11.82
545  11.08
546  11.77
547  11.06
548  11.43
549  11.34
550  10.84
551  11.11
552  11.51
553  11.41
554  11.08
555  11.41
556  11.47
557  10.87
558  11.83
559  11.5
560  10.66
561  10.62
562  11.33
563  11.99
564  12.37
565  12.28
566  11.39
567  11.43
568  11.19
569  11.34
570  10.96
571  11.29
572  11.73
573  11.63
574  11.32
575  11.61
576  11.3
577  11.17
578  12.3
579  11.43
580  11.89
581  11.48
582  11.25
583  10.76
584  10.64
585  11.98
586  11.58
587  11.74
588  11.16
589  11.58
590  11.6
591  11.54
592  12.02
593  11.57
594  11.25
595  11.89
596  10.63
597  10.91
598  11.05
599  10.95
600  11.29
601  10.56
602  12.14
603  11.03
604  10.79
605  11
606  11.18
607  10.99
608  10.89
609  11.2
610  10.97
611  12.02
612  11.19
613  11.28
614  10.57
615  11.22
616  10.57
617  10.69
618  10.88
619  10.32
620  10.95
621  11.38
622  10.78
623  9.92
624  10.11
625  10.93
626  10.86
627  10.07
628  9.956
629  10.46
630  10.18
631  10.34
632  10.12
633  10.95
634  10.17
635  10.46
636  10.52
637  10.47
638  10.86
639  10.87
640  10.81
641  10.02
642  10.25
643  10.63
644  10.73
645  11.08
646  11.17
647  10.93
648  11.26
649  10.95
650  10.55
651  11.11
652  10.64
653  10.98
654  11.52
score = -76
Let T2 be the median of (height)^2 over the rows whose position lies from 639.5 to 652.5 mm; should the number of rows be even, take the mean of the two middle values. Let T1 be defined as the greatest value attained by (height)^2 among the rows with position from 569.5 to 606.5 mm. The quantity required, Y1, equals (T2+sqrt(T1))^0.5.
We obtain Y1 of 11.36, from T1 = 151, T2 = 117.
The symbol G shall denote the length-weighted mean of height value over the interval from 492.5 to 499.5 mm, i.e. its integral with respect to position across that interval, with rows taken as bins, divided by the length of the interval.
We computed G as 12.1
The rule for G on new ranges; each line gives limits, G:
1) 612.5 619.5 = 10.8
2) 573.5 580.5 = 11.6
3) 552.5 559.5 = 11.4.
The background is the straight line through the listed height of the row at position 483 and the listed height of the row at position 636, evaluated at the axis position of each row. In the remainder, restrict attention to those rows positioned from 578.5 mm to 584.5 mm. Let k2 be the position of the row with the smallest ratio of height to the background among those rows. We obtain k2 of 584 mm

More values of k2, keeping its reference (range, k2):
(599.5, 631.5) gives 623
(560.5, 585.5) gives 561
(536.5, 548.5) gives 543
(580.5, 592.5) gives 584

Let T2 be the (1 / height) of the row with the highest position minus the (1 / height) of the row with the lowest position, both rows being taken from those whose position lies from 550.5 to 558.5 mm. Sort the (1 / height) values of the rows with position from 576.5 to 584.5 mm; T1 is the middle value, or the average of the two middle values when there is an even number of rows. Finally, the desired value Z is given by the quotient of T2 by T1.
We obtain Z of -0.06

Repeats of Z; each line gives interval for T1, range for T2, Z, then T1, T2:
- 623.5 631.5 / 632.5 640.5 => 0.01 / 0.097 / 0.001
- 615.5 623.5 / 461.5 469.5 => 0.00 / 0.093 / 0.000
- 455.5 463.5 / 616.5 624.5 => 0.06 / 0.085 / 0.005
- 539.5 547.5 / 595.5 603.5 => -0.04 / 0.088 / -0.003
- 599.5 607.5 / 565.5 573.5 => -0.02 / 0.091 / -0.002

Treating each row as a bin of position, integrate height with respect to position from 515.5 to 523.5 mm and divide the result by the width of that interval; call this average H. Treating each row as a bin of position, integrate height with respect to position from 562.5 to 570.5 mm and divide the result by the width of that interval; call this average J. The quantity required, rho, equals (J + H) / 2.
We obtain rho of 11.8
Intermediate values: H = 11.9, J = 11.6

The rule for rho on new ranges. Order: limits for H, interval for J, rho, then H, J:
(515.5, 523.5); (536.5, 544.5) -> 11.6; 11.9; 11.4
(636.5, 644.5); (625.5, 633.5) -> 10.5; 10.6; 10.4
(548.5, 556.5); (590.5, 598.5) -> 11.3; 11.3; 11.4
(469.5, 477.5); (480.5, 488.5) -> 11.7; 11.7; 11.8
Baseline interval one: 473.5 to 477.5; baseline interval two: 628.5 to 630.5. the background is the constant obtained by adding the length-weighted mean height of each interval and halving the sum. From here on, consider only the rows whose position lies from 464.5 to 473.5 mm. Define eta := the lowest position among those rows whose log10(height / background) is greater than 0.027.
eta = 466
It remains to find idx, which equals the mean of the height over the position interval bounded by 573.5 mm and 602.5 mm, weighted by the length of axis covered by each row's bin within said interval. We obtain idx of 11.4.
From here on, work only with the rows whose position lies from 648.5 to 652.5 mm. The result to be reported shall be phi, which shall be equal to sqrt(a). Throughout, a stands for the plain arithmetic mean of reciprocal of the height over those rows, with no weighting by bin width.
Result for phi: 0.304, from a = 0.0925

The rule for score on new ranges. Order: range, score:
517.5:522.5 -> -59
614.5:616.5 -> -22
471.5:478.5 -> -83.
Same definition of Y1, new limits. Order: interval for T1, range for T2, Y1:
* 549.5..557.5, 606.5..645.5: 11.25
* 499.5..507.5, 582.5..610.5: 11.75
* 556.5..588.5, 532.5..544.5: 12.18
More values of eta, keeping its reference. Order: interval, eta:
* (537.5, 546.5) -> 544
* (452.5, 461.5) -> 457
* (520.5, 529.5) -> 521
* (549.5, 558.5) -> 558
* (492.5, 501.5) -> 493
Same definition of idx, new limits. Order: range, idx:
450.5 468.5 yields 11.7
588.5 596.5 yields 11.5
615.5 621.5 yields 10.8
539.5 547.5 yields 11.3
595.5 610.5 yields 11.0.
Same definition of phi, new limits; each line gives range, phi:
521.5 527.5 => 0.287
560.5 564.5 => 0.294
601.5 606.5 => 0.299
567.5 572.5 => 0.298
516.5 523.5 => 0.290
